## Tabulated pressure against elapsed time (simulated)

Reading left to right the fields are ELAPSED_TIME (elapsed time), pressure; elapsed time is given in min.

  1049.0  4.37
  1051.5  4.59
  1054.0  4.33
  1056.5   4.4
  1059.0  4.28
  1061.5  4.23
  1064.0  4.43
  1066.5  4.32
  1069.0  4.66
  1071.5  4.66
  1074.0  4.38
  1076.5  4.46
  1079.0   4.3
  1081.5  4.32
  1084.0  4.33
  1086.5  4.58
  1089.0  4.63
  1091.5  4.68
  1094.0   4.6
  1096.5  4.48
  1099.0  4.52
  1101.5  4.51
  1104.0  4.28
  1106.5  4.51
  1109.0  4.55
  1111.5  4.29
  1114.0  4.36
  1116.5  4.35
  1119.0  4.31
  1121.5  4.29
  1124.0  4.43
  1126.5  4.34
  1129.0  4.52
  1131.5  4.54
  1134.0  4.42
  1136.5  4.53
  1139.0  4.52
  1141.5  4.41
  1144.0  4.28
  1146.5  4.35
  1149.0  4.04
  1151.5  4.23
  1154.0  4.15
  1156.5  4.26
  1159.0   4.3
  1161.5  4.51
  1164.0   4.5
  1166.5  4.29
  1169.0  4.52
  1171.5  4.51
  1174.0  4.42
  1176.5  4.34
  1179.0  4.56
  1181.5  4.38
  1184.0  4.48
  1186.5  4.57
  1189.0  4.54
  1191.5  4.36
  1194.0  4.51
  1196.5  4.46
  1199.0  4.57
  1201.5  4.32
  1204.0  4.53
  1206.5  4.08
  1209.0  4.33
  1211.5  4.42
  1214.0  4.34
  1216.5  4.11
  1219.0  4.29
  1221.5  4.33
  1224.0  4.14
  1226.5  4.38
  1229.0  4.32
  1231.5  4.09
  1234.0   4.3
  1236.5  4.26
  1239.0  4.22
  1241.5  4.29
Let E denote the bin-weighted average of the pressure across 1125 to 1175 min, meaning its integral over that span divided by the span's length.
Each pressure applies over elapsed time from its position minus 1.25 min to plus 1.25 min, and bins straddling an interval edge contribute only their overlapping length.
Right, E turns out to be 4.38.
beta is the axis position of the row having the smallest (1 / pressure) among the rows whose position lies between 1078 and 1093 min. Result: 1091.5 min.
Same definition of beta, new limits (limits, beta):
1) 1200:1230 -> 1204.0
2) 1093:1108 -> 1094.0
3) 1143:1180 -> 1179.0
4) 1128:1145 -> 1131.5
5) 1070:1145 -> 1091.5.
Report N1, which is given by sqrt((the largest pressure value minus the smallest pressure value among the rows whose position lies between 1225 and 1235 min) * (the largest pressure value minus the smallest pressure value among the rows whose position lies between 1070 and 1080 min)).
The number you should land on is 0.32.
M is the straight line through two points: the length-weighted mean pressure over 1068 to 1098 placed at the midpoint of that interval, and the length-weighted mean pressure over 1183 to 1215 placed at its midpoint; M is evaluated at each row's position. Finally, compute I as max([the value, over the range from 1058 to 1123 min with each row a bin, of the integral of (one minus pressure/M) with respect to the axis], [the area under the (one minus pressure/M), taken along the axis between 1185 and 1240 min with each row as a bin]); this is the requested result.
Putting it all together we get 0.9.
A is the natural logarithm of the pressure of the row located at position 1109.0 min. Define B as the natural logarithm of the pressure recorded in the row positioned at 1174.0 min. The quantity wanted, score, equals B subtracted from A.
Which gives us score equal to 0.03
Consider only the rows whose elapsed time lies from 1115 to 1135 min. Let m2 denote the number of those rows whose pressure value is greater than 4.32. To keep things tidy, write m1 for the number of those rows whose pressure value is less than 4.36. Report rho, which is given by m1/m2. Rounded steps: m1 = 4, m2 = 6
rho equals 0.67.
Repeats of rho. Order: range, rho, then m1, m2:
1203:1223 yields 1.20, 6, 5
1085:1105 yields 0.14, 1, 7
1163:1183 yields 0.29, 2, 7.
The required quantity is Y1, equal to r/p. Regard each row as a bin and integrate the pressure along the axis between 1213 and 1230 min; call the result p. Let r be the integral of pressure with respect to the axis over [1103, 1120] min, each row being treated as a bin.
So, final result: 1.03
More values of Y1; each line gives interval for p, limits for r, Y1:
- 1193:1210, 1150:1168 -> 1.04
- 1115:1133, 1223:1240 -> 0.91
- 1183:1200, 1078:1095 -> 1.00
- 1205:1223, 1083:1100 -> 1.01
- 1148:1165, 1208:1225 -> 1.00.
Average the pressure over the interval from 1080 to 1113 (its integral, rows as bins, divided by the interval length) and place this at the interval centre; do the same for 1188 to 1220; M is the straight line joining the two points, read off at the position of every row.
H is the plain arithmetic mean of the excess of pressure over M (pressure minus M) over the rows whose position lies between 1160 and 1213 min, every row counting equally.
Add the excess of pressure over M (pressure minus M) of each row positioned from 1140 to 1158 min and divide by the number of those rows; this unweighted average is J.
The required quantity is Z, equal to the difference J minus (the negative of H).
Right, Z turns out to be -0.135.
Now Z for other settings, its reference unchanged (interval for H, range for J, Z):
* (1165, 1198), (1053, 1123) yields 0.002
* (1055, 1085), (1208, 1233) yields -0.191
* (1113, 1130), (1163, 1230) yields -0.072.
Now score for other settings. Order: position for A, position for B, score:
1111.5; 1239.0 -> 0.02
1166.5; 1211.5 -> -0.03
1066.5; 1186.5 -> -0.06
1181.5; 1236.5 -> 0.03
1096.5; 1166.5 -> 0.04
